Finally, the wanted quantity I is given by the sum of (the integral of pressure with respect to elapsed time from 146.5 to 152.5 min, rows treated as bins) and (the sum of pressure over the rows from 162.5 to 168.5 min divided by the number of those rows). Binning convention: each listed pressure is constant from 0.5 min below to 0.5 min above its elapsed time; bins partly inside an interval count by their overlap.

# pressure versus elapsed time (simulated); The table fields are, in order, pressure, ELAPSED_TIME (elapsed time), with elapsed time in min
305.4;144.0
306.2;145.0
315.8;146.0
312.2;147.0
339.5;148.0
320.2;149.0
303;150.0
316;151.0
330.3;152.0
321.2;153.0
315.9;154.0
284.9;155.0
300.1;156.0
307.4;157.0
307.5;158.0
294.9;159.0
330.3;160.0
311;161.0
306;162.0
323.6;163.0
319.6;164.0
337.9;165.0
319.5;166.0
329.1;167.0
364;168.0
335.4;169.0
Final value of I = 2253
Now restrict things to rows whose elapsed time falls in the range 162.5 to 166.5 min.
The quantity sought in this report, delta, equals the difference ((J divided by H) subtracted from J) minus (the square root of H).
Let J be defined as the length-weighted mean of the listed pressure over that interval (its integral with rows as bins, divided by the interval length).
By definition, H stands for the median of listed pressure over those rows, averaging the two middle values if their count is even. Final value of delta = 306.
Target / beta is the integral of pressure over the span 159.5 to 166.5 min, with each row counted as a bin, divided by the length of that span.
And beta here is 321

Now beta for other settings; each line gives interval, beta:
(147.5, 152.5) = 322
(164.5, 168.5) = 338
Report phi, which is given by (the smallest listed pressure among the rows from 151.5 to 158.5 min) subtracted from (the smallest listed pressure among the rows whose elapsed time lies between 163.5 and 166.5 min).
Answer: 35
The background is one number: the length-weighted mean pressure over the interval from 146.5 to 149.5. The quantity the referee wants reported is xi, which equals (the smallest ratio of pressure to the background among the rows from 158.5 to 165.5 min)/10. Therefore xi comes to 0.091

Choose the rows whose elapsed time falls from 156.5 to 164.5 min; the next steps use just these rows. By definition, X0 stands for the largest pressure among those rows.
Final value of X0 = 330.3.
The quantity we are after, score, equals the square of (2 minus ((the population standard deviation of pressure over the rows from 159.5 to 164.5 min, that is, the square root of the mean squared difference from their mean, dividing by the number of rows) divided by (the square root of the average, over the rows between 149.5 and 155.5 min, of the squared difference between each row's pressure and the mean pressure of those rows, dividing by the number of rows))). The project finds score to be 2.0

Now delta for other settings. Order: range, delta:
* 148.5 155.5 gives 294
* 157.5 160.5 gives 292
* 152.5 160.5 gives 289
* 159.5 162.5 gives 297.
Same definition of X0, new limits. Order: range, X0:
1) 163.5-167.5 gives 337.9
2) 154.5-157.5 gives 307.4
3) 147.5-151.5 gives 339.5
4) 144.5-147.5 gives 315.8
